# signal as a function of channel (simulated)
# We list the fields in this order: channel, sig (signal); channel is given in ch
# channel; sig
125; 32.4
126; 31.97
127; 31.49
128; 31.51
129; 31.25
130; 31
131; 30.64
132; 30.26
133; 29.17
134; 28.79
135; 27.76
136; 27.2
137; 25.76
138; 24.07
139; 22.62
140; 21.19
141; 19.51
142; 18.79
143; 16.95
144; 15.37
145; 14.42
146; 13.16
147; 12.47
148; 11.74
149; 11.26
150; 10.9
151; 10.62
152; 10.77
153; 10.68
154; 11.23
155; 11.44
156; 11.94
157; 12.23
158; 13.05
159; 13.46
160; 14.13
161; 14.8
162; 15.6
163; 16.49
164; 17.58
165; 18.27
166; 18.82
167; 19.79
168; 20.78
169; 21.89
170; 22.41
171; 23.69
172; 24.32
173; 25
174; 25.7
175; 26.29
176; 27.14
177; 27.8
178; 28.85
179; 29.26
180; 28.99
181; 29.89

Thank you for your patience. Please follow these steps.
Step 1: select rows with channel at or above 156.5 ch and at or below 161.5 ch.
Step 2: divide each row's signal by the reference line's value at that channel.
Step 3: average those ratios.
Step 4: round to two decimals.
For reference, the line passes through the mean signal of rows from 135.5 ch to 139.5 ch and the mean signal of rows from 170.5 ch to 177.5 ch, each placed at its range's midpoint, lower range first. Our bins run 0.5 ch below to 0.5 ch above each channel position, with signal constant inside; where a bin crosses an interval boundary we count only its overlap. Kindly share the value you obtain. 0.53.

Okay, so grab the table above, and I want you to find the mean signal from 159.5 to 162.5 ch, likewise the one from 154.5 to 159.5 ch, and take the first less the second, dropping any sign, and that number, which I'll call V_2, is 2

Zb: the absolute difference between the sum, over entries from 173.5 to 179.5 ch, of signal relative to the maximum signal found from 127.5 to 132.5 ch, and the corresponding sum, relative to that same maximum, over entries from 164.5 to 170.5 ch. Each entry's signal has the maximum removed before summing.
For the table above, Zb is 43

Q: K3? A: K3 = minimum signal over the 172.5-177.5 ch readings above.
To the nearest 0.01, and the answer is 25.00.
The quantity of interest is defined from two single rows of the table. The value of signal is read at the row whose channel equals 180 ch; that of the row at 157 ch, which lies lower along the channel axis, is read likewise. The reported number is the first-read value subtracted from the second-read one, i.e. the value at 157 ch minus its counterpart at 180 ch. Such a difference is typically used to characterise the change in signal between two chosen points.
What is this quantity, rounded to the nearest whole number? -17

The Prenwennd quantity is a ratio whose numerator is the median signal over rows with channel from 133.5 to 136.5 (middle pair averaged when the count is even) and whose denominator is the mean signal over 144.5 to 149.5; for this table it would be 2.2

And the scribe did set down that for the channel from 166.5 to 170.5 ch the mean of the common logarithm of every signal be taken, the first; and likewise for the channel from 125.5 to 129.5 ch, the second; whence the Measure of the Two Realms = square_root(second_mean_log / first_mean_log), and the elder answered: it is 1.06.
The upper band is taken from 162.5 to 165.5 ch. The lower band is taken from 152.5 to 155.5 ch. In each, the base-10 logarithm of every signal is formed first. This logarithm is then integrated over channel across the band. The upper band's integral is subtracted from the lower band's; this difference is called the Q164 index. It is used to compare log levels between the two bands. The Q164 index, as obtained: -0.6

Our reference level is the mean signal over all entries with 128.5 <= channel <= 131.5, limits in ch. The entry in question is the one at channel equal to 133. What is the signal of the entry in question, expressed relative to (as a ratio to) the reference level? 0.94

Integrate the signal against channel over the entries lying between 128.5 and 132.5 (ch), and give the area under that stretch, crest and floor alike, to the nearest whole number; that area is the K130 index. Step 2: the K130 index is 123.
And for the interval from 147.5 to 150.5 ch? 34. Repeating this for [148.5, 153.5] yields 54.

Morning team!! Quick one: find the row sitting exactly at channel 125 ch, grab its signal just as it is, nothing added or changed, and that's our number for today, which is 32.4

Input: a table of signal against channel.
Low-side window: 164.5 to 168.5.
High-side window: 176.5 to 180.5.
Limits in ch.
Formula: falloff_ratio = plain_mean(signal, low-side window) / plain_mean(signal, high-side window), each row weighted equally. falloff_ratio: 0.68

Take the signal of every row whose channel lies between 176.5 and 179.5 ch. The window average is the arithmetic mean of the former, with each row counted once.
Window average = 29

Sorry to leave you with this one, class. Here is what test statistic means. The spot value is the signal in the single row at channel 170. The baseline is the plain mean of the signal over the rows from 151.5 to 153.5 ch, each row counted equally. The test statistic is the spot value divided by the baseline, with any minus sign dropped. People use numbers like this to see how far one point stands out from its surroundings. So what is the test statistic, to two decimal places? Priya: 2.09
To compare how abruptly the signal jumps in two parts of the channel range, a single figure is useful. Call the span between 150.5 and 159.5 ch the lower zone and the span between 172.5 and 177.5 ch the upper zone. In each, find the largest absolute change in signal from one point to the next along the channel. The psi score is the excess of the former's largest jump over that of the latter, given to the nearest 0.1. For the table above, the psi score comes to 0.0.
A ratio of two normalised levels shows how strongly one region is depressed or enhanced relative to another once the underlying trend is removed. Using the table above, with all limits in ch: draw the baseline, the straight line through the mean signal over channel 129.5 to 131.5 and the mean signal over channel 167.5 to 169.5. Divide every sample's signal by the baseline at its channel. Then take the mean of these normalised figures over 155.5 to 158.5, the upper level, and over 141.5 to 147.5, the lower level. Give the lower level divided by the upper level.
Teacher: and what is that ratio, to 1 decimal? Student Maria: 1.1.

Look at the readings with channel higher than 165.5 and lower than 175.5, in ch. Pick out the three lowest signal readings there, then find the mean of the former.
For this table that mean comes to 19.8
